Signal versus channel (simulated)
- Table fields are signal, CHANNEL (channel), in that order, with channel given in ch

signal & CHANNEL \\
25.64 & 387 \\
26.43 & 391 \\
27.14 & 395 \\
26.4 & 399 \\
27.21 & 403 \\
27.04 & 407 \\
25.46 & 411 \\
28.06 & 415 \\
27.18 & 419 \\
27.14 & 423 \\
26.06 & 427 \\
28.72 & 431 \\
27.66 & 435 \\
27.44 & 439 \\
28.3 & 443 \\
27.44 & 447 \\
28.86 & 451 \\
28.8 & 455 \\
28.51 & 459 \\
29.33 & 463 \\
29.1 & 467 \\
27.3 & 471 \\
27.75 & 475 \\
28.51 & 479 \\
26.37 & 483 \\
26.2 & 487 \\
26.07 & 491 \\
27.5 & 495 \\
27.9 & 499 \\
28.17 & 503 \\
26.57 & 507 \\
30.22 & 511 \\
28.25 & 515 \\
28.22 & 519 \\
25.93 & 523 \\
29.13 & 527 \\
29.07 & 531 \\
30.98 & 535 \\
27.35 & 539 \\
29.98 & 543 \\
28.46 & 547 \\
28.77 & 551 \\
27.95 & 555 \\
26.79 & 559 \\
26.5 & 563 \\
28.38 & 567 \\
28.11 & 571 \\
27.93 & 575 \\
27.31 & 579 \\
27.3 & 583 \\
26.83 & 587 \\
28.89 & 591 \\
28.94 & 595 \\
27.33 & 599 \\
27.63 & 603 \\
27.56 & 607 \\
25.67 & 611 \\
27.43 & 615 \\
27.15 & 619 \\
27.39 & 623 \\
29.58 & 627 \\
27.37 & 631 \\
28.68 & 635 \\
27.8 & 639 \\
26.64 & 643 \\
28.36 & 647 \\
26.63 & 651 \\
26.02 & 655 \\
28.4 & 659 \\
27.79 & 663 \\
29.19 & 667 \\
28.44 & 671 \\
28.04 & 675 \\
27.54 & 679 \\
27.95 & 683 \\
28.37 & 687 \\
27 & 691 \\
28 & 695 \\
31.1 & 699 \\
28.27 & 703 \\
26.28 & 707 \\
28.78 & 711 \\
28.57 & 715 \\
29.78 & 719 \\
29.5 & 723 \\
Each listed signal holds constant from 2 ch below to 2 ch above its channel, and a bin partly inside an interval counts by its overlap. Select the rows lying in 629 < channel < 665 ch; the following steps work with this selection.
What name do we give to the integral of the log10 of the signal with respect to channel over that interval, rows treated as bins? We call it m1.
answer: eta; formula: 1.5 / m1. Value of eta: 0.029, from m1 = 52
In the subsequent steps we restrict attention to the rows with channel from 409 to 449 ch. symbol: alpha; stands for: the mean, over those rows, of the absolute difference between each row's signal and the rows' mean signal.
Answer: 0.71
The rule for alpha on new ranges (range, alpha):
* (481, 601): 0.99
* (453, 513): 0.99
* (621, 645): 0.81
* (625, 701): 0.81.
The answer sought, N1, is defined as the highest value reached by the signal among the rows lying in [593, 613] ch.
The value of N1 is 28.94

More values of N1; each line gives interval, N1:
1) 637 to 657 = 28.36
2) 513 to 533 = 29.13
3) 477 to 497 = 28.51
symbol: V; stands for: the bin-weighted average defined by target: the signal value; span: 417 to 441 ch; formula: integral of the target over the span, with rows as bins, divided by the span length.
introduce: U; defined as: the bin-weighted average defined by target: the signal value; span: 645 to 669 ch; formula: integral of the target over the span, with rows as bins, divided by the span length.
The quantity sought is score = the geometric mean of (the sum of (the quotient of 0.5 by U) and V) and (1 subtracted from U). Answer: 27.1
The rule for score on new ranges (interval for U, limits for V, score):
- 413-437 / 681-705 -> 27.5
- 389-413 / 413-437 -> 26.5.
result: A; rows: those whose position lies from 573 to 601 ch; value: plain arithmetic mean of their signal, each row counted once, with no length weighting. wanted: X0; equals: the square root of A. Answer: 5.27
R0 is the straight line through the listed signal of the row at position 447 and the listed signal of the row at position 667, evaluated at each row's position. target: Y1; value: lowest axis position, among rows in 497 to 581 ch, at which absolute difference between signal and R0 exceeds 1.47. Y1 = 511 ch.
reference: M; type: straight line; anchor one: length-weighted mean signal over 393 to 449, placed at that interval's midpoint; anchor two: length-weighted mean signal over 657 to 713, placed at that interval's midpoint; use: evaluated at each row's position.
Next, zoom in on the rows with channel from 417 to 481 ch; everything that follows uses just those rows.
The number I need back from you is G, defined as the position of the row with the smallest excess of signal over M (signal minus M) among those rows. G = 427 ch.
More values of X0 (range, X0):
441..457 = 5.32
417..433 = 5.22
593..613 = 5.24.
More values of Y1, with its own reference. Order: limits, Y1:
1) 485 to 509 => 487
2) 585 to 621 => 587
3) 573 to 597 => 587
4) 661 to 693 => 679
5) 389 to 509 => 411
